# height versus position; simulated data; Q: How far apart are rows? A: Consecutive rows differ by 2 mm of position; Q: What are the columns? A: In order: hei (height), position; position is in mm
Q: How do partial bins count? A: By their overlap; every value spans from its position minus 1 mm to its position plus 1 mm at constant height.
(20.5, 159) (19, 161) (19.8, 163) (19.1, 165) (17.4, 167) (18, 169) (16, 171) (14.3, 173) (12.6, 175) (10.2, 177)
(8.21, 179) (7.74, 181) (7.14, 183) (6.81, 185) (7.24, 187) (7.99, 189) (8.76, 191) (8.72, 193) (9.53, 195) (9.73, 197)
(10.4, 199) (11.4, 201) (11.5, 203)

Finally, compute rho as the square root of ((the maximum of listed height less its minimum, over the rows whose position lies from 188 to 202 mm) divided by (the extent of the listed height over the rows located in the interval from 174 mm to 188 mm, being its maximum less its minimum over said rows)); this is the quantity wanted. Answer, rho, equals 0.8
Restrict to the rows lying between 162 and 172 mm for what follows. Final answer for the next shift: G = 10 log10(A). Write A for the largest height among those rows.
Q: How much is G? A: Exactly 13.0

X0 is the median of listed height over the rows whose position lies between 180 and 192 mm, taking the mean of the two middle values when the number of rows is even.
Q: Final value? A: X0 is 7.5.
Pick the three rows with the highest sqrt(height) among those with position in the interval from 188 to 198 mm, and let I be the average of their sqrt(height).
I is 3.06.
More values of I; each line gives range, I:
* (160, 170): 4.39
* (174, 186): 3.20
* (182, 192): 2.83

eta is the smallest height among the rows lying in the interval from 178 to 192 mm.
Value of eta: 6.81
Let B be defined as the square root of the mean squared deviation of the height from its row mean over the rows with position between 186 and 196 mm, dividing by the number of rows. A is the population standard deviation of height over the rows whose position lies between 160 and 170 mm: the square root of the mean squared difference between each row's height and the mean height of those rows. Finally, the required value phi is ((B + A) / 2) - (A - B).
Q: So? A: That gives 0.7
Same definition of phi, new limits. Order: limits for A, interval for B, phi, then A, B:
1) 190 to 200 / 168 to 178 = 3.7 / 0.63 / 2.7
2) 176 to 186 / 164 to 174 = 1.9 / 1.19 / 1.7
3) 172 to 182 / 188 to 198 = -0.3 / 2.52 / 0.6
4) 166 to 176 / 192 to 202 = 0.4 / 1.99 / 0.9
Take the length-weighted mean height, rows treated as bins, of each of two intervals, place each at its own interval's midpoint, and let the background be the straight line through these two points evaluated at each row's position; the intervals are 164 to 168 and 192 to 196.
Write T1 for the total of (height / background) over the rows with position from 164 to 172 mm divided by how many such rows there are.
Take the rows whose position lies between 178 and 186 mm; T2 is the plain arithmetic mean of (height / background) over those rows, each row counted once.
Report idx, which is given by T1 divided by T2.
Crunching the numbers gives 1.7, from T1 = 1.0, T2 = 0.57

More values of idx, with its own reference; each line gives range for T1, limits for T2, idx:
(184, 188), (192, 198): 0.6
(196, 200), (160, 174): 1.3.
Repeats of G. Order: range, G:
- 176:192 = 10.1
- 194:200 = 10.2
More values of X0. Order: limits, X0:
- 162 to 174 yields 17.7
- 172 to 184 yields 9.2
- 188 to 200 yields 9.1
